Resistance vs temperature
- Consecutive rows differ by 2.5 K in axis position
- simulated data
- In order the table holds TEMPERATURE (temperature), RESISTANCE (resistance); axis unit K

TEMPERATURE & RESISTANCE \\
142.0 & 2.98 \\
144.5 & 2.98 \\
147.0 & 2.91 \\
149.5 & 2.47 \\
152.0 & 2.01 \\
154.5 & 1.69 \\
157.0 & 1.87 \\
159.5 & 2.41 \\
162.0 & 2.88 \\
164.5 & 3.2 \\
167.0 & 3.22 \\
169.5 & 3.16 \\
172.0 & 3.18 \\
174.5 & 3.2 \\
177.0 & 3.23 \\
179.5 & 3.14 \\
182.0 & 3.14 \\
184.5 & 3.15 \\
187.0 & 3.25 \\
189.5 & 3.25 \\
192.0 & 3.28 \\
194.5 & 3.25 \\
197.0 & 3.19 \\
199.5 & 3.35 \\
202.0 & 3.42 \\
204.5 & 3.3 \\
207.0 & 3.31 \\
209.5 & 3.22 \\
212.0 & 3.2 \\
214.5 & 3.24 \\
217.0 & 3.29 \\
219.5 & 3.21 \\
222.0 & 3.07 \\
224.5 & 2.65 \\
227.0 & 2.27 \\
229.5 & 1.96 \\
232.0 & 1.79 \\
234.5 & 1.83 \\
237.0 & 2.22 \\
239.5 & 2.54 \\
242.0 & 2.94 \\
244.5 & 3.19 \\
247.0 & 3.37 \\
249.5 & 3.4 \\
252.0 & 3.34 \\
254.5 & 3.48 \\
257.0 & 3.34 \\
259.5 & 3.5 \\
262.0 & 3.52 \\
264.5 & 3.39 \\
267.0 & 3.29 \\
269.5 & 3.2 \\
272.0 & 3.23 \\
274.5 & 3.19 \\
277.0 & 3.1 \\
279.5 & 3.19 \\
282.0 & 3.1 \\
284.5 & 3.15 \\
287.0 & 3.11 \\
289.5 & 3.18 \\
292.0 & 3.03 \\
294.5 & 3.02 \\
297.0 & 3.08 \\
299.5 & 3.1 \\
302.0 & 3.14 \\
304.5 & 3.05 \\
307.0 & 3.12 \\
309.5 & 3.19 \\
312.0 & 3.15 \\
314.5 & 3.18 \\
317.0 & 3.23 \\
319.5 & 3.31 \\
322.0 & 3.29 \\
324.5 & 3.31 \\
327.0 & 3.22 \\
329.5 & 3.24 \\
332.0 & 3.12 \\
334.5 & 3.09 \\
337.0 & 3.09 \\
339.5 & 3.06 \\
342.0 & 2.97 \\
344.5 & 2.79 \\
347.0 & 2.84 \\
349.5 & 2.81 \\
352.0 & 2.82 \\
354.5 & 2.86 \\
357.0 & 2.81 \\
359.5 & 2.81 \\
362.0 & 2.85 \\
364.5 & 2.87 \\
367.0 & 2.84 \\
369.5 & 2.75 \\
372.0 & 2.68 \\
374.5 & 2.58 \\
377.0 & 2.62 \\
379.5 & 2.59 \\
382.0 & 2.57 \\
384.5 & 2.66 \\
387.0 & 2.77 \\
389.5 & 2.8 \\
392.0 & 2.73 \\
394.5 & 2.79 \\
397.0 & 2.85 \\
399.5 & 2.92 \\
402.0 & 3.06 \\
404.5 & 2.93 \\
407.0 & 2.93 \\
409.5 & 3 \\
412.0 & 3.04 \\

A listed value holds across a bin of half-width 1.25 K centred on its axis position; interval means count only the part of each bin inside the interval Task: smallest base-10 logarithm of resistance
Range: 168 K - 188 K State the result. 0.50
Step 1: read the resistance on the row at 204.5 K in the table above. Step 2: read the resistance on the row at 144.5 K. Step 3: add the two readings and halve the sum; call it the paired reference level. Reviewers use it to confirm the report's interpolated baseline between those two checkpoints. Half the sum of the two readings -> 3.1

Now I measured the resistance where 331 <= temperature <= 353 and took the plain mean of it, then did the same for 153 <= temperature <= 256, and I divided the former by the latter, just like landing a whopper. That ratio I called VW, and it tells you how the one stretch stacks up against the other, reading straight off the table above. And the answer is 1.00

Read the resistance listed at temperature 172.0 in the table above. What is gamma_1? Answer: 3.18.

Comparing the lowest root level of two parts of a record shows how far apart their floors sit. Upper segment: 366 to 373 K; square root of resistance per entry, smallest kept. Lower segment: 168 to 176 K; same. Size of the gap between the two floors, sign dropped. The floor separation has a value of 0.14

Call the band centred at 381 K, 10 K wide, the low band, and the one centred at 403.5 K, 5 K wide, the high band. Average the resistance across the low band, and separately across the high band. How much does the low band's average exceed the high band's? -0.4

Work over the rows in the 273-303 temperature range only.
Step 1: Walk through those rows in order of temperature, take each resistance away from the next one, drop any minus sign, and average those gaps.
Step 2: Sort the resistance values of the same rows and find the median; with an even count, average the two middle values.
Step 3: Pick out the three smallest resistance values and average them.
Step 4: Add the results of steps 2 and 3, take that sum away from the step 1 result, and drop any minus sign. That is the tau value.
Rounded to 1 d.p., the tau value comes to 6.1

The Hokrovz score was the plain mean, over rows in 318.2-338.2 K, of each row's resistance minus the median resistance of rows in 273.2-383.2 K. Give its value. 0.12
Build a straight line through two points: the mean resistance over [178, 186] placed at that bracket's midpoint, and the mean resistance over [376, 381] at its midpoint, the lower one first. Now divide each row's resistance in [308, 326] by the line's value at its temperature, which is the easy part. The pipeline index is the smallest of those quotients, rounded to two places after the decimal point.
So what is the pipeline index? 1.13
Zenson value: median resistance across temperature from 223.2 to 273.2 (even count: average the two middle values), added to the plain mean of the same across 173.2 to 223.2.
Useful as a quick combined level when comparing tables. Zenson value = 6.45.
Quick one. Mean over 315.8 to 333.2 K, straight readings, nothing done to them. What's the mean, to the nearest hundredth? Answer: 3.25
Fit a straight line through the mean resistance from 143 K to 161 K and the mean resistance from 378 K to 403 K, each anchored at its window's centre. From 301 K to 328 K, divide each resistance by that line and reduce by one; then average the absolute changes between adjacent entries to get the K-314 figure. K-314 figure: 0.021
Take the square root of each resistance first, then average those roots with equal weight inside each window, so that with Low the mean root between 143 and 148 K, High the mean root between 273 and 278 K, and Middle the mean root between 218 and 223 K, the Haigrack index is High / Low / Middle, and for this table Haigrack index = 0.58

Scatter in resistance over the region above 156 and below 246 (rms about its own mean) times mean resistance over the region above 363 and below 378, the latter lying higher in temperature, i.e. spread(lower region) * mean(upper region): 1.3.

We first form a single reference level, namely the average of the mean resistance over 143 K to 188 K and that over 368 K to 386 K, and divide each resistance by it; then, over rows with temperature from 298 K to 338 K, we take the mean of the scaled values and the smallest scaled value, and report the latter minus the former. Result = -0.046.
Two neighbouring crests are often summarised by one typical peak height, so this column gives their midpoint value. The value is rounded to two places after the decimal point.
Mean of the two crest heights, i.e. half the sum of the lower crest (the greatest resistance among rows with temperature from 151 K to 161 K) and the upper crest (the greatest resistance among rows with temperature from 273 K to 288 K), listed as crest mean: 2.80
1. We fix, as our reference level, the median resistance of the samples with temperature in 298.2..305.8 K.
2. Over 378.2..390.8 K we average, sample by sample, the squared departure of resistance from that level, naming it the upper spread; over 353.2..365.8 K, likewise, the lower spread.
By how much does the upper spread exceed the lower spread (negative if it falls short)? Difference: 0.12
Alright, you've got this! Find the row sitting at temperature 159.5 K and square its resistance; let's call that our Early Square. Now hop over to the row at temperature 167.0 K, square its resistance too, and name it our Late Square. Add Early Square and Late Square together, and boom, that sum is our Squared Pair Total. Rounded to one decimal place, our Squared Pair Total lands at 16.2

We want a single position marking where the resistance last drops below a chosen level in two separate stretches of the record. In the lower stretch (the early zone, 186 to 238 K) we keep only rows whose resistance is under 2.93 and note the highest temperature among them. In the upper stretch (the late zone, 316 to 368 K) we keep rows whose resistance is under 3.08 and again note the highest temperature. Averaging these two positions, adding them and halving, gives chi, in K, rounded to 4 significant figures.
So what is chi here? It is 302.0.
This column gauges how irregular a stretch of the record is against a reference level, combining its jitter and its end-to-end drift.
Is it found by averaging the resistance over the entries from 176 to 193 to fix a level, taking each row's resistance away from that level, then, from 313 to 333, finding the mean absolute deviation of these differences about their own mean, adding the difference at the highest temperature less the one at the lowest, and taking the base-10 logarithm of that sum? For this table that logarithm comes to -1.0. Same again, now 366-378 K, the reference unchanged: -0.5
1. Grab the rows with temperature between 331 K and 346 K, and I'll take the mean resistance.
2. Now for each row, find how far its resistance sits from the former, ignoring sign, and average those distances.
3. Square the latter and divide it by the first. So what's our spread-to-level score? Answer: 0.0029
